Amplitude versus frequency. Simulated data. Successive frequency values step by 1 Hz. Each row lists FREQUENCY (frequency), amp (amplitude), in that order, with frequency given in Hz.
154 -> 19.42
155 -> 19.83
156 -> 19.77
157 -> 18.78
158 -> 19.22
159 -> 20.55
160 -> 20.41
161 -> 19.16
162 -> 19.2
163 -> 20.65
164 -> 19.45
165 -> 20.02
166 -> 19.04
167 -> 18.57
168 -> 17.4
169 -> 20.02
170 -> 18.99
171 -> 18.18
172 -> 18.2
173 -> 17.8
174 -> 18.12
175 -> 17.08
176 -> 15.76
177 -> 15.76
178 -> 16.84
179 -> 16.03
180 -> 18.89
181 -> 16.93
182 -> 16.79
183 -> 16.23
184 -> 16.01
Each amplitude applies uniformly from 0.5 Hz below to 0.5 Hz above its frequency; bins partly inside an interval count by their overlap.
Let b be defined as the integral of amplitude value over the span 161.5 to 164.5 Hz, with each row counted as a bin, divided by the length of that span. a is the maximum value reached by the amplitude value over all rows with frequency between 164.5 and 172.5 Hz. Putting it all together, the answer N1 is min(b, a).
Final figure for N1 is 19.8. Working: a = 20.02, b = 19.8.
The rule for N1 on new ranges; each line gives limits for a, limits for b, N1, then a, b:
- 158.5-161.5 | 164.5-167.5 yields 19.2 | 20.55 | 19.2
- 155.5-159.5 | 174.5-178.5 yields 16.4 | 20.55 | 16.4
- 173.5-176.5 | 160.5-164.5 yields 18.1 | 18.12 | 19.6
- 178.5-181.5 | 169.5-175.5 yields 18.1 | 18.89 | 18.1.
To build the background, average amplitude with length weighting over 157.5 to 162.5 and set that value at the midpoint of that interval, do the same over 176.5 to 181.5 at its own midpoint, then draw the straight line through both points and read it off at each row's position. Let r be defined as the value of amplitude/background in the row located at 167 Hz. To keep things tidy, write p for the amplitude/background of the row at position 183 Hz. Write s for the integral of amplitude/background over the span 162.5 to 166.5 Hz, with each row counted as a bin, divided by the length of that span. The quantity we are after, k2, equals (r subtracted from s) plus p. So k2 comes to 1.04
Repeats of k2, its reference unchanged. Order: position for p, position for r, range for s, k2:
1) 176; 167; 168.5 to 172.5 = 0.95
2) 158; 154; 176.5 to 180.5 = 1.01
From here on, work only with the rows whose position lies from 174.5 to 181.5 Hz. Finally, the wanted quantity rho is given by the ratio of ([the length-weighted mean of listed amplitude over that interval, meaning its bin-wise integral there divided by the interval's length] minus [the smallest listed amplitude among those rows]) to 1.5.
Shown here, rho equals 0.66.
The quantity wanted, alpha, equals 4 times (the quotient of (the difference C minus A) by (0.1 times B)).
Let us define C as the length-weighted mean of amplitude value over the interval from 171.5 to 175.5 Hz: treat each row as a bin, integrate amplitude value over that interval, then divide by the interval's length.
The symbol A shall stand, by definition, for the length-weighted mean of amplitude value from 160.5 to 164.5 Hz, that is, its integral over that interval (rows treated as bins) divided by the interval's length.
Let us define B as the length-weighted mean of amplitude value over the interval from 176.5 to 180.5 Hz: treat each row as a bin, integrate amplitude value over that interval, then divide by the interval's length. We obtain -4.3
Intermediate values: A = 19.6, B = 17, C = 17.8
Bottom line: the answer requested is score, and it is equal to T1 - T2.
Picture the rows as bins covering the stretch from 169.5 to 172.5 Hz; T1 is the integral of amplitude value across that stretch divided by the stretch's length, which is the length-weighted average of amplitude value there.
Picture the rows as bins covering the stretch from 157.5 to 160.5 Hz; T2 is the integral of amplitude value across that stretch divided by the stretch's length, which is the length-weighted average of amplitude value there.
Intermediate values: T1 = 18.5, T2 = 20.1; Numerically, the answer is -1.6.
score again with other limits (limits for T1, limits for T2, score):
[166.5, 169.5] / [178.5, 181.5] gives 1.4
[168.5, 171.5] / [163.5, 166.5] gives -0.4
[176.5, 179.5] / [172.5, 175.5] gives -1.5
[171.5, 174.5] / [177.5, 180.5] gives 0.8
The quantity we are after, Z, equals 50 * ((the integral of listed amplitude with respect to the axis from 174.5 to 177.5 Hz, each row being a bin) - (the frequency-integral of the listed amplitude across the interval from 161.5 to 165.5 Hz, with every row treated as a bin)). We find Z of -1536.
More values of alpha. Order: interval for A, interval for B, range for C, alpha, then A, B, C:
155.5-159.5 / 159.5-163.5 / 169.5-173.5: -2.6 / 19.6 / 20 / 18.3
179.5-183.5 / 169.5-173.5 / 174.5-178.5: -1.9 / 17.2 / 18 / 16.4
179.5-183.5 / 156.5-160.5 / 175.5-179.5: -2.3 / 17.2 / 20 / 16.1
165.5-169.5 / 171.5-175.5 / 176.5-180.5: -4.2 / 18.8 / 18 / 16.9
